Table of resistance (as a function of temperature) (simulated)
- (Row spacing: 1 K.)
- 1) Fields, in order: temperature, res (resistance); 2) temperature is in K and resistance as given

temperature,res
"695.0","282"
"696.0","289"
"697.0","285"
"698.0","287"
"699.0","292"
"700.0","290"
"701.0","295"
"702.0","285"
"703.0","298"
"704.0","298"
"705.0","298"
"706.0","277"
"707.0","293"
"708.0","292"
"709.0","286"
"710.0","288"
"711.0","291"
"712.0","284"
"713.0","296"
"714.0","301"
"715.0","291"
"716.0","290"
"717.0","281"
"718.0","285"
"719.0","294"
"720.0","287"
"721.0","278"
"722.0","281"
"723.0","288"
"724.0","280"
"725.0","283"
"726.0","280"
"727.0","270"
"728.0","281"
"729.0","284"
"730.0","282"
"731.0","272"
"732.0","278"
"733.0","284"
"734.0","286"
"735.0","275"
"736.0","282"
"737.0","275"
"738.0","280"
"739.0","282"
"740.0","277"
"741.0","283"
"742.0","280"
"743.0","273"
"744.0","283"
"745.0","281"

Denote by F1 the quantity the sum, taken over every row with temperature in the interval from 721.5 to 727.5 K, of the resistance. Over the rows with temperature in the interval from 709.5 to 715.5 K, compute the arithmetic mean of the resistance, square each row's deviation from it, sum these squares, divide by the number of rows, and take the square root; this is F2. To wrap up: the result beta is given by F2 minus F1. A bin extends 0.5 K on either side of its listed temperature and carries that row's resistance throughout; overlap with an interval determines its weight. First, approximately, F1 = 1682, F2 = 5.5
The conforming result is -1677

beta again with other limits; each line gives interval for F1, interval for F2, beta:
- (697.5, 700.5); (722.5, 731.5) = -864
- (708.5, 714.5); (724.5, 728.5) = -1741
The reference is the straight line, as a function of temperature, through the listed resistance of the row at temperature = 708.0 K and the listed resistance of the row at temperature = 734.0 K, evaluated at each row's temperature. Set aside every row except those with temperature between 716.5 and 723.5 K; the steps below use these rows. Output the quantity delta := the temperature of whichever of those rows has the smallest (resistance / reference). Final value 721.0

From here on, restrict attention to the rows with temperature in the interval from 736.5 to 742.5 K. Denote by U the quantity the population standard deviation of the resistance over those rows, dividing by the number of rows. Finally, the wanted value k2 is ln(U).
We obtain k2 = 1.01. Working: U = 2.8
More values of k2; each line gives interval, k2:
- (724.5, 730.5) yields 1.54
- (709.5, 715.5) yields 1.70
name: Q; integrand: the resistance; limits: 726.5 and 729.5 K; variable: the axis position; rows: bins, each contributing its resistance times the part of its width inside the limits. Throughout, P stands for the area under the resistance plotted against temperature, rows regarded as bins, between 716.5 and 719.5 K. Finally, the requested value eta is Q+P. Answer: 1695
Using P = 860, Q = 835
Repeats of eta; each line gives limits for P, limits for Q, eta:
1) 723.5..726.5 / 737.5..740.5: 1682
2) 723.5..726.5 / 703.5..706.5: 1716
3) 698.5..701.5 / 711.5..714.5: 1758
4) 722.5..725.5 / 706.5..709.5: 1722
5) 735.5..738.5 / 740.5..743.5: 1673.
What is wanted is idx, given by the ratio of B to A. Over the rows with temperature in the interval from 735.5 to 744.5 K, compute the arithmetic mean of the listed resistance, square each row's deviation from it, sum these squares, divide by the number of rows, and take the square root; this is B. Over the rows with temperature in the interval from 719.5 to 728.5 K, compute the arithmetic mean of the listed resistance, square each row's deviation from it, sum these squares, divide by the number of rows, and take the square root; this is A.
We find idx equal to 0.7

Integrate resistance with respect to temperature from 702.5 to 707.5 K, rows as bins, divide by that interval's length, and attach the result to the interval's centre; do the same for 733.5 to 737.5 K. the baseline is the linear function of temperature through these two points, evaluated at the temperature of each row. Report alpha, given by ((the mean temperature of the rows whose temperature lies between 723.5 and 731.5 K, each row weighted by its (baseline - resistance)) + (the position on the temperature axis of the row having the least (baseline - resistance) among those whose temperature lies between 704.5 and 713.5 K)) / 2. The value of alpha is 720.3 K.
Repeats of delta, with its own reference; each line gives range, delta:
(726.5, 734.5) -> 727.0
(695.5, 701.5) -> 697.0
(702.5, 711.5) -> 706.0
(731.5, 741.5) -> 735.0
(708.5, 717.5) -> 717.0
